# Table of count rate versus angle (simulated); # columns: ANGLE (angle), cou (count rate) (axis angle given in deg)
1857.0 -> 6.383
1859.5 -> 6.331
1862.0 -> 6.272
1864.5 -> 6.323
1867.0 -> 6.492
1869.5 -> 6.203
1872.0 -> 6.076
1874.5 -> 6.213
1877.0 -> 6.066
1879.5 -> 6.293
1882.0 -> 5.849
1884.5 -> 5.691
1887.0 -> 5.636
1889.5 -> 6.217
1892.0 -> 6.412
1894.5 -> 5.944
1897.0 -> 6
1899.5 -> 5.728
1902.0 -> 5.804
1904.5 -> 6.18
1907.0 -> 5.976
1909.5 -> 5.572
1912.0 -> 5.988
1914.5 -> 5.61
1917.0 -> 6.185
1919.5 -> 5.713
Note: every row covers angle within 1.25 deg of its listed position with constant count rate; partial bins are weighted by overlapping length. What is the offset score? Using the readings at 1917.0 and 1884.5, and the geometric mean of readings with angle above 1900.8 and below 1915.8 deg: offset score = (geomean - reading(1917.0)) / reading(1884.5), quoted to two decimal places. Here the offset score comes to -0.06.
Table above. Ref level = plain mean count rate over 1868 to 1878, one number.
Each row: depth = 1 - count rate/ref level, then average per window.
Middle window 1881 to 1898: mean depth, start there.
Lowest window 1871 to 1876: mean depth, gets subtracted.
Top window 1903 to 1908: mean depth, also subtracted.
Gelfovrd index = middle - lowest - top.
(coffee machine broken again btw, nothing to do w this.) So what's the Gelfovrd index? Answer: 0.02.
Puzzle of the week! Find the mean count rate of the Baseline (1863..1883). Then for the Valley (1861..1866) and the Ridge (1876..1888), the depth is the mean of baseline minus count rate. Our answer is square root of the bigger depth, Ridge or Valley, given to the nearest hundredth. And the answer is 0.53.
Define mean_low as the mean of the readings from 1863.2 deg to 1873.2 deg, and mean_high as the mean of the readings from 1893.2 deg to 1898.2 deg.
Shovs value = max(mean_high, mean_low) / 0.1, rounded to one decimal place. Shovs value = 62.7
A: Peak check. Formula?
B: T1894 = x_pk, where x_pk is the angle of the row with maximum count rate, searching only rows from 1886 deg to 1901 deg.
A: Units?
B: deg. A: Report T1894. 1892.0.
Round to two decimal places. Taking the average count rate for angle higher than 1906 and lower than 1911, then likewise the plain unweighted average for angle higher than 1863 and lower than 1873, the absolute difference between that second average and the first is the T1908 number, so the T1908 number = 0.50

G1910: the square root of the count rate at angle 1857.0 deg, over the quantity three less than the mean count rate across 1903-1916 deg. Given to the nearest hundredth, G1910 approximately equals 0.88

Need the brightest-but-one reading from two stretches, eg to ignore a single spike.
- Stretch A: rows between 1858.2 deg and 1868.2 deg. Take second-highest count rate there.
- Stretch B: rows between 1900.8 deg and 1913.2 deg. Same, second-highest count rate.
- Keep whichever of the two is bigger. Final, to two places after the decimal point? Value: 6.33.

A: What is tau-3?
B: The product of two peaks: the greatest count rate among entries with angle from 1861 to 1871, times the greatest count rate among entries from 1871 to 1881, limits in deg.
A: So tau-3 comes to 40.9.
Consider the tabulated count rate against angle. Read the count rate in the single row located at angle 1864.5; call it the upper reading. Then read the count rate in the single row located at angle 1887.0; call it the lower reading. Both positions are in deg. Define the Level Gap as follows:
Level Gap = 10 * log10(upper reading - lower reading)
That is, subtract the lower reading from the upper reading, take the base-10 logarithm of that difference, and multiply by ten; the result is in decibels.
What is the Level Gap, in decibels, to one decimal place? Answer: -1.6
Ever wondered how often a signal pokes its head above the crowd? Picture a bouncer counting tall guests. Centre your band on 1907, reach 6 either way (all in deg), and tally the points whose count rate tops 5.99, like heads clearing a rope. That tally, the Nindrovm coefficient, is 1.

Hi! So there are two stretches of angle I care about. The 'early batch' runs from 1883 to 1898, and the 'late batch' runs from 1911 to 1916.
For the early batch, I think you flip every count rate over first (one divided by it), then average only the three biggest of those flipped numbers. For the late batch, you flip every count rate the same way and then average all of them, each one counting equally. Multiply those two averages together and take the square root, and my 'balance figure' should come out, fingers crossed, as 0.173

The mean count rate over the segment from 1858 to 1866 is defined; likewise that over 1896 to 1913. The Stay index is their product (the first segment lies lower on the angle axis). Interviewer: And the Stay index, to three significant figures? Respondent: 37.2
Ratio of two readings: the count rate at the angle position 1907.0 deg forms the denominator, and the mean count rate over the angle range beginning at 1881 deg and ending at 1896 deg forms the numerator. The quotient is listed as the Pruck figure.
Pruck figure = 1.00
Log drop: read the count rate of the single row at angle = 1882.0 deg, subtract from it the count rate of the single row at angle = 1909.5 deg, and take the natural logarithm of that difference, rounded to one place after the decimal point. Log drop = -1.3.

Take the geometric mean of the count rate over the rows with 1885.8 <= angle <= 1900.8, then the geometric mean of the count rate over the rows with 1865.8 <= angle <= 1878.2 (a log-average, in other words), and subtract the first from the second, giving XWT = 0.22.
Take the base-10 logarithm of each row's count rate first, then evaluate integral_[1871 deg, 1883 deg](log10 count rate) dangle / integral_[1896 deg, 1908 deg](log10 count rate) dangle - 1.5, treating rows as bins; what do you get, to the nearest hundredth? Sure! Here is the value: -0.48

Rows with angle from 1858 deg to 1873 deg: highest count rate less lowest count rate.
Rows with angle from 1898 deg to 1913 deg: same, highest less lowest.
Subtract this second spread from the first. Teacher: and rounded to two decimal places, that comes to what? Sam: -0.19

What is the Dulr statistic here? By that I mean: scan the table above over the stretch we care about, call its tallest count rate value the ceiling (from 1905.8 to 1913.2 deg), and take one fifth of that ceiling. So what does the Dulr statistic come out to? 1.20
